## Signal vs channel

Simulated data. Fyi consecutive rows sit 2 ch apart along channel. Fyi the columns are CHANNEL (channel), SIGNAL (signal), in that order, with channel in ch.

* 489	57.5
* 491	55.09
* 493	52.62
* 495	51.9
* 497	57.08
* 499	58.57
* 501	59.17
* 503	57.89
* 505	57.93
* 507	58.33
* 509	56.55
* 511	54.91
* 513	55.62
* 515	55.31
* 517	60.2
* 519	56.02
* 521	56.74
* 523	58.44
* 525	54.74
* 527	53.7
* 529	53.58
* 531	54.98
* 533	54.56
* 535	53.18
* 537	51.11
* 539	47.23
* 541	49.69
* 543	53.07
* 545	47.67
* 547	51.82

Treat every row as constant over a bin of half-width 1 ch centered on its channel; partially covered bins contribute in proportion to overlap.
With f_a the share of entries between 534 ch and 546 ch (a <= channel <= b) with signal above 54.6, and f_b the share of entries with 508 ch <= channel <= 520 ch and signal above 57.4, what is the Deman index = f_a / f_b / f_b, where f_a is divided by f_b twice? 0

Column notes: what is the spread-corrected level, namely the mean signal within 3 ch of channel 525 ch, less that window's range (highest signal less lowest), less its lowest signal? -2.8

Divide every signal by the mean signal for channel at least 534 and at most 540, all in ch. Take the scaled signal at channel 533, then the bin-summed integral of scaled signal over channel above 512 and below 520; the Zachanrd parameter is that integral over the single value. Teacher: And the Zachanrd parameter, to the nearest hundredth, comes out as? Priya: 8.33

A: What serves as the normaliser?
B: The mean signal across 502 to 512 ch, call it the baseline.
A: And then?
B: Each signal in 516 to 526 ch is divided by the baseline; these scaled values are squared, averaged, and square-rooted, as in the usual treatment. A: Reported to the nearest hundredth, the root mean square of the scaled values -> 1.00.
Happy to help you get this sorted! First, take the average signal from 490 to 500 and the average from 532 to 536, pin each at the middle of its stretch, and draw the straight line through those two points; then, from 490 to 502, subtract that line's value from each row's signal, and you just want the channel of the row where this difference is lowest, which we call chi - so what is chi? 495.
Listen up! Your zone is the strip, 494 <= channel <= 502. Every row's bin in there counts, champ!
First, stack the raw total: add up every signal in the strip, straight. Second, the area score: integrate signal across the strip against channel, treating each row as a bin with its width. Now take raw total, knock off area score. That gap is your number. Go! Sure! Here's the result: -227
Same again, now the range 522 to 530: -220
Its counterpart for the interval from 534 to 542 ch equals -201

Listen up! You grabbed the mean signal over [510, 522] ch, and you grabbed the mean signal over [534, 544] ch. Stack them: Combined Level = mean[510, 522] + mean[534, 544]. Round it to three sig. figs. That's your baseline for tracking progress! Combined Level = 107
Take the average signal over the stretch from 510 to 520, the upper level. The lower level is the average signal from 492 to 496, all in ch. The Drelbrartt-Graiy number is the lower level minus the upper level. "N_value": -4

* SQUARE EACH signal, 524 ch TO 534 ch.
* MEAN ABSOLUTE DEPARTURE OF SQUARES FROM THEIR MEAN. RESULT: 58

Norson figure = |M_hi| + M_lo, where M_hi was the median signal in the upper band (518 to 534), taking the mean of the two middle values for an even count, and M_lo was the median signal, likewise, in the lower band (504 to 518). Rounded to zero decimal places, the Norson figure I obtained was 111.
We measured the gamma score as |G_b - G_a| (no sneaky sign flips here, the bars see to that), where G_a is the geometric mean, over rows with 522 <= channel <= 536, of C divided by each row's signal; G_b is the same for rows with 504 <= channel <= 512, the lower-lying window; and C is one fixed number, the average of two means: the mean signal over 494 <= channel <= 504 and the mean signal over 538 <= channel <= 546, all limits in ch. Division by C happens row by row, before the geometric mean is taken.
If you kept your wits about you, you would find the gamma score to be 0.04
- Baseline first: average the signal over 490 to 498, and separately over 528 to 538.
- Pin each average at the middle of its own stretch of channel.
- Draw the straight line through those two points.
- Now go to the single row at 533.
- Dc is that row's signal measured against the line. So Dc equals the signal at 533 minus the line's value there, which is 1.08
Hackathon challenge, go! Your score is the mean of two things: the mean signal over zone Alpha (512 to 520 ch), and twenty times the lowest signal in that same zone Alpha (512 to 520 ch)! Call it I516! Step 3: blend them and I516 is 581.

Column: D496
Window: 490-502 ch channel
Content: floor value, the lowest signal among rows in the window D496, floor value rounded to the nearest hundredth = 51.90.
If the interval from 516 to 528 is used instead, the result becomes 53.70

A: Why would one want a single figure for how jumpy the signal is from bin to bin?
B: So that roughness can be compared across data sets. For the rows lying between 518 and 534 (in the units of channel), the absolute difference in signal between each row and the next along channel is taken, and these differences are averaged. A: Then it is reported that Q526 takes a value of 1.30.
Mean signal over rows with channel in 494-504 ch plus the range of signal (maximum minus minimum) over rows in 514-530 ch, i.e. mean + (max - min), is 64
